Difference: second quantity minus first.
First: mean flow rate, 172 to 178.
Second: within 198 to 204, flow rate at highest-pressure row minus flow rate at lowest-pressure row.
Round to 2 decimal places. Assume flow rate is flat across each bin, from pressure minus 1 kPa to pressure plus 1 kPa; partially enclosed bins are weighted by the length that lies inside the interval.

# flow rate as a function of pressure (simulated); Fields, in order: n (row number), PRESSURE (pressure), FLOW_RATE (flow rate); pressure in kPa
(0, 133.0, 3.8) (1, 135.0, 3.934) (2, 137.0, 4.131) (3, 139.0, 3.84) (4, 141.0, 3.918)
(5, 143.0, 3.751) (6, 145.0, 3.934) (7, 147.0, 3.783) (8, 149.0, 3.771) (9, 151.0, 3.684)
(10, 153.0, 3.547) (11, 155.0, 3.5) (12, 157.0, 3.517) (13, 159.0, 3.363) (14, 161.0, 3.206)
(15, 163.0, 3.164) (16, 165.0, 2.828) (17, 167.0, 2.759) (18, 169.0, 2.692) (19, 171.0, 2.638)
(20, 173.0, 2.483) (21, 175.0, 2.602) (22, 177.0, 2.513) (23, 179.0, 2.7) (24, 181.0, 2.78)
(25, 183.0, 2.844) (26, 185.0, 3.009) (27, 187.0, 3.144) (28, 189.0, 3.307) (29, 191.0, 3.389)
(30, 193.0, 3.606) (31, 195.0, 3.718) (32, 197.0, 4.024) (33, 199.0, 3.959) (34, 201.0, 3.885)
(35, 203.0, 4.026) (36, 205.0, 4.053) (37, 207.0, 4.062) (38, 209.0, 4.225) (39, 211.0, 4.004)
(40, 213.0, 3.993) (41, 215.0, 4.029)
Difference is -2.47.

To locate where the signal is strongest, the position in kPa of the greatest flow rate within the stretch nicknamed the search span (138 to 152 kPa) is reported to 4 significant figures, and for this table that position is 145.0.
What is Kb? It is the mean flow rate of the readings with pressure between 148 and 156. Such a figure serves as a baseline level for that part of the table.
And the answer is 3.6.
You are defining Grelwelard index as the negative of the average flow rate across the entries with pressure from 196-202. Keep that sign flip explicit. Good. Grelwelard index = -4.0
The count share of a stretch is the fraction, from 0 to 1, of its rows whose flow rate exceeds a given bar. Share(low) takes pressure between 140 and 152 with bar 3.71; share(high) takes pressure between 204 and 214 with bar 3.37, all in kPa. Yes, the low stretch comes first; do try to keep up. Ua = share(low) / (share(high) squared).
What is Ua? 0.83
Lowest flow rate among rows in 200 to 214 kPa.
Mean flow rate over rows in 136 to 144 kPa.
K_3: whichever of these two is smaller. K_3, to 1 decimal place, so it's 3.9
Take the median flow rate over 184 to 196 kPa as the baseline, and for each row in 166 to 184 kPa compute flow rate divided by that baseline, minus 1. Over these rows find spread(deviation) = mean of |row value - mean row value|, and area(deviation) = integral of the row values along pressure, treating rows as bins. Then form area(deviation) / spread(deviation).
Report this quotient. -126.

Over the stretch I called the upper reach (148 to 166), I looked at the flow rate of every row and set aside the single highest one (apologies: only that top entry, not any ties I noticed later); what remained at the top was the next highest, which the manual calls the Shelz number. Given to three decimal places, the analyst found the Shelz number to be 3.684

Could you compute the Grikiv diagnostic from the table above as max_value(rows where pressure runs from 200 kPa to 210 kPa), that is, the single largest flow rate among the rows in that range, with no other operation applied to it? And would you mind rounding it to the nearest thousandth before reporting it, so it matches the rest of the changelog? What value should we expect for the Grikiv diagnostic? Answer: 4.225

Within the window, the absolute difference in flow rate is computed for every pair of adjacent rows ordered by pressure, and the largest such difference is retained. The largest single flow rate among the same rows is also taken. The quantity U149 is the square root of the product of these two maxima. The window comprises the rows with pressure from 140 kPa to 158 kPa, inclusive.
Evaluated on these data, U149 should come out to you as 0.85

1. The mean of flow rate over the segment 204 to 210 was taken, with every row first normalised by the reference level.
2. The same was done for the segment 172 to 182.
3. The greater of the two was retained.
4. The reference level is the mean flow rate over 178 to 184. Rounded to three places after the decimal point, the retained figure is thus 1.482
